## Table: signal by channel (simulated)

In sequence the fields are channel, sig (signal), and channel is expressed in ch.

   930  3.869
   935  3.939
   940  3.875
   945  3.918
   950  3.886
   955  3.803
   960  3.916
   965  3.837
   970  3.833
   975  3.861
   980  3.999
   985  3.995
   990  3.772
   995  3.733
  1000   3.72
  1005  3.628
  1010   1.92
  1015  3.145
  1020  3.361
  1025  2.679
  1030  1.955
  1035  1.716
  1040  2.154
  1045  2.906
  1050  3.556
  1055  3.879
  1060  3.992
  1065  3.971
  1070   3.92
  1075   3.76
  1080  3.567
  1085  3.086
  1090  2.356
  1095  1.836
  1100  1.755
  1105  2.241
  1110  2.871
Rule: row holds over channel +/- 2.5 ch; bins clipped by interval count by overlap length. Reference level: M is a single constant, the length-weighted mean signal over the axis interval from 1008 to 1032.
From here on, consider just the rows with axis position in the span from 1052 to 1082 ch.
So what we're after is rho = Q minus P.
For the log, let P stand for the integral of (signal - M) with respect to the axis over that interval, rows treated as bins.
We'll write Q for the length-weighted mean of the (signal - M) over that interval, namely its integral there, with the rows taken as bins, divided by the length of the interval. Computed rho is -35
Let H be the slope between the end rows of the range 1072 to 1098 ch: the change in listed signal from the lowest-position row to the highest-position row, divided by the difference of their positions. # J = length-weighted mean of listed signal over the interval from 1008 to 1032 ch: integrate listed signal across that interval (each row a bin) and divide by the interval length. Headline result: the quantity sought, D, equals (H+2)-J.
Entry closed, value -0.7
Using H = -0.10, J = 2.6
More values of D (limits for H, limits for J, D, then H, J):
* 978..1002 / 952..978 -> -1.9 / -0.01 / 3.9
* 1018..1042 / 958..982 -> -1.9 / -0.06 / 3.9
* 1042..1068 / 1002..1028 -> -0.9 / 0.05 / 2.9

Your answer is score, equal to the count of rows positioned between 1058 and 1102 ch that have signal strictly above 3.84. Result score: 3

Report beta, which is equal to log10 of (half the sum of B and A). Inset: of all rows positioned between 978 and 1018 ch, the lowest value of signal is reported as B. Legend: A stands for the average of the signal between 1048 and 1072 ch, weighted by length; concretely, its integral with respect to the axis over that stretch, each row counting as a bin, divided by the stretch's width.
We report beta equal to 0.46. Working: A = 3.9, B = 1.92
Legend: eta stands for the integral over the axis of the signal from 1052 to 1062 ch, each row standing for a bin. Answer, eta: 39.1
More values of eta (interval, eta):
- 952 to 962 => 38.6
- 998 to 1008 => 35.8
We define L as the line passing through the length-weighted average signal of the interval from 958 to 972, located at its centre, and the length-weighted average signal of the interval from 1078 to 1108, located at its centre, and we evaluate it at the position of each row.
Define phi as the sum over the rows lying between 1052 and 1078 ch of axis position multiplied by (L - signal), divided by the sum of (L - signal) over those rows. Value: 1065.2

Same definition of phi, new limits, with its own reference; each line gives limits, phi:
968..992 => 982.9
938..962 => 946.5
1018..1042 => 1033.6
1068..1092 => 1075.6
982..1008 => 994.0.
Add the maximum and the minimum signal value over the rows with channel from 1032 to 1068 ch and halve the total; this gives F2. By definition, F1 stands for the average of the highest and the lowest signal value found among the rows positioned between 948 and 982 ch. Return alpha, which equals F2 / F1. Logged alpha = 0.73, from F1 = 3.90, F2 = 2.85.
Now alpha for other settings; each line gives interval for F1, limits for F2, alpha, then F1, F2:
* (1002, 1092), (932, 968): 1.36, 2.85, 3.87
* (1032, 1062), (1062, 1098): 1.02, 2.85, 2.90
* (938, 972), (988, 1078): 0.74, 3.86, 2.85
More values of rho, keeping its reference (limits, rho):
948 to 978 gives -35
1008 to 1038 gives 5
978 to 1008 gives -33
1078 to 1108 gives 5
